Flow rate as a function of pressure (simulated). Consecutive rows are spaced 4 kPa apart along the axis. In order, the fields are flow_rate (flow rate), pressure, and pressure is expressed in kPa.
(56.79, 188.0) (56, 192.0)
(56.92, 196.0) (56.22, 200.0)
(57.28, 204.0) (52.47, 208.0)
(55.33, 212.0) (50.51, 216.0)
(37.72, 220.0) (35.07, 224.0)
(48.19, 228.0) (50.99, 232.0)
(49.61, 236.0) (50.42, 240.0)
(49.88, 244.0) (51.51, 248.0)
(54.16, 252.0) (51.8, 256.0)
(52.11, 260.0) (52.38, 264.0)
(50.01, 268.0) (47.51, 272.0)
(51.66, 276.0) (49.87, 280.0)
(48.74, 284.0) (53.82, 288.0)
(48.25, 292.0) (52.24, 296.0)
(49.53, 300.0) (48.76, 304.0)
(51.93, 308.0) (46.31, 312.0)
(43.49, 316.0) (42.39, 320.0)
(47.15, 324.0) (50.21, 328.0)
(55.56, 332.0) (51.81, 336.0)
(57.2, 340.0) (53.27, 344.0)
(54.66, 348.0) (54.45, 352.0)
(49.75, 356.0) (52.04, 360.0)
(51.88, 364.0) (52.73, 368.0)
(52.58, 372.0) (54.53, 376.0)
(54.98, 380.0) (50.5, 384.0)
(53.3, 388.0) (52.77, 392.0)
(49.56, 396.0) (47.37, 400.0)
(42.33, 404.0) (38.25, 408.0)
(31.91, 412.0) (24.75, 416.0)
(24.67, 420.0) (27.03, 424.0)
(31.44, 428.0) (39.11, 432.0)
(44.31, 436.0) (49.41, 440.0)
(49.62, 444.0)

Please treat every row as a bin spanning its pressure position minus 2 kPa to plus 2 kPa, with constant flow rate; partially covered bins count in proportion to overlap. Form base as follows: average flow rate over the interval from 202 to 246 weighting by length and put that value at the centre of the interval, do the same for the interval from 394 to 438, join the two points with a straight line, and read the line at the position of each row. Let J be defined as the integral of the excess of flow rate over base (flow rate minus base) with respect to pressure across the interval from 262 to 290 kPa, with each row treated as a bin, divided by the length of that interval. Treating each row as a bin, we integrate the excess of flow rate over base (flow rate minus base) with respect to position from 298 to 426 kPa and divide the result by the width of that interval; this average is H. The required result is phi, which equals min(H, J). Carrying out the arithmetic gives 5.1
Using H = 8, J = 5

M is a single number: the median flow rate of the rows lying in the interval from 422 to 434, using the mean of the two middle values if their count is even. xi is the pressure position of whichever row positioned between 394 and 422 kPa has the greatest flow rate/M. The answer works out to 396.0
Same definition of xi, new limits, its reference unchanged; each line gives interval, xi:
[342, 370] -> 348.0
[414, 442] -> 440.0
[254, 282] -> 264.0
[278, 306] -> 288.0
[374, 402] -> 380.0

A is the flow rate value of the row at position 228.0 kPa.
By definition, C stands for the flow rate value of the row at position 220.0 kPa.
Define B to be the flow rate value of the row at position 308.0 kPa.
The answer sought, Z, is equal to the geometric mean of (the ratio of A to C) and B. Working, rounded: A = 48.19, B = 51.93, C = 37.72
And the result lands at 8.1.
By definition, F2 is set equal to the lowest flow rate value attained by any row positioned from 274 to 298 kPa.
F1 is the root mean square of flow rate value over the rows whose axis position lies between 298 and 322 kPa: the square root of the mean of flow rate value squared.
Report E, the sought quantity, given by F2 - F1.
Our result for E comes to 1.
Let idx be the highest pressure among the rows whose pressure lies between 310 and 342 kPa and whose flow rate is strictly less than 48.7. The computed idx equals 324.0 kPa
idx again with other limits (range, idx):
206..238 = 228.0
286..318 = 316.0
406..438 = 436.0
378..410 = 408.0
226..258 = 228.0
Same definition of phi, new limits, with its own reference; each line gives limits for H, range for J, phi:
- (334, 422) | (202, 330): 3.3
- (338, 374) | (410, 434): -6.2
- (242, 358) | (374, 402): 6.8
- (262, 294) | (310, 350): 4.9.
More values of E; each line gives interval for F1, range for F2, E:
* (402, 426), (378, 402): 15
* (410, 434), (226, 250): 18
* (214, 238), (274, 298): 2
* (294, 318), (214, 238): -14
